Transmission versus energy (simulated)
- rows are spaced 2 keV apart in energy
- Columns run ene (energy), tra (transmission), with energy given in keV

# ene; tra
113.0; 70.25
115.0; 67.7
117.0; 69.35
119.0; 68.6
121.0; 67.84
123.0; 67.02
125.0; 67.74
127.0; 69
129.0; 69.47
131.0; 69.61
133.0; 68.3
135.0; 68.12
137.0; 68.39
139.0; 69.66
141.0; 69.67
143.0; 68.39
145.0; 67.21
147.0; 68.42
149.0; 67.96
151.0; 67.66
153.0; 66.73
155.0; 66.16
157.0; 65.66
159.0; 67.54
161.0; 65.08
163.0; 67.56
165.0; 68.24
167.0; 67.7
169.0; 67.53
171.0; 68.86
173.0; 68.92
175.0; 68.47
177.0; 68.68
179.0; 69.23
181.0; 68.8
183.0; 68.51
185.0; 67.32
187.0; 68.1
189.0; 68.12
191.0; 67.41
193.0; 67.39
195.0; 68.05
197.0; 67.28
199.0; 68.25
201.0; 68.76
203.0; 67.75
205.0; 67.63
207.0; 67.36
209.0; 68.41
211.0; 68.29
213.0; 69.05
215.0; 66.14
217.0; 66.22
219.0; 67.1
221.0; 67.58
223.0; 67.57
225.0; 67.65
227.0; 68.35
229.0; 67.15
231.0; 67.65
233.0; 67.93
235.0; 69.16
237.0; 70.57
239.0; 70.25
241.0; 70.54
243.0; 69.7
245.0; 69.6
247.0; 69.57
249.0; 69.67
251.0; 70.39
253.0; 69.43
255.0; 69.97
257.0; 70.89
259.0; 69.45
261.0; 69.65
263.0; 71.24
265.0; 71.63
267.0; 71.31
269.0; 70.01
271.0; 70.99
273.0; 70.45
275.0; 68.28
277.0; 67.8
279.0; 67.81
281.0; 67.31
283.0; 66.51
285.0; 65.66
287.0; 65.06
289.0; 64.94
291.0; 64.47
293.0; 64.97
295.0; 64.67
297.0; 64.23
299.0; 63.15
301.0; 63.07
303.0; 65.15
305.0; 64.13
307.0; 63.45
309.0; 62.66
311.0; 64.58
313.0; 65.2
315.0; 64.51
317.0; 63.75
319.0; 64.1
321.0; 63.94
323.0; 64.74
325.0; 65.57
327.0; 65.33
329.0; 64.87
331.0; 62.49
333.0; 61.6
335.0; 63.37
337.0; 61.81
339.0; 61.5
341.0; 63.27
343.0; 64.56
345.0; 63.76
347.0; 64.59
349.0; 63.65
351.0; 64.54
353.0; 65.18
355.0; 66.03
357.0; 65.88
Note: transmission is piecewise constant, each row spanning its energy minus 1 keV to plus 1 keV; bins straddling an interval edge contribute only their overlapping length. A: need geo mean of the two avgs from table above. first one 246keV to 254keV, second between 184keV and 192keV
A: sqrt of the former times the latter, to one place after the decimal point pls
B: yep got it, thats 68.7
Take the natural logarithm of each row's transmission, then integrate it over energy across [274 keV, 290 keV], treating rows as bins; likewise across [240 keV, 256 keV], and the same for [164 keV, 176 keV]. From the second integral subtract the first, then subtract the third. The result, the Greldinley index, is -50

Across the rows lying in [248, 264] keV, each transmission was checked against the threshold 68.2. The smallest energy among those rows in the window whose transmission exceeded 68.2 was 249.0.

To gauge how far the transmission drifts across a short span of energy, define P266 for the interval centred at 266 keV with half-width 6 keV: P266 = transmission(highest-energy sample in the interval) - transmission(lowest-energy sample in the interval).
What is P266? 1.3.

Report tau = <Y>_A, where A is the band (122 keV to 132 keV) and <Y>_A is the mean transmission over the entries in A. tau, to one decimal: 68.6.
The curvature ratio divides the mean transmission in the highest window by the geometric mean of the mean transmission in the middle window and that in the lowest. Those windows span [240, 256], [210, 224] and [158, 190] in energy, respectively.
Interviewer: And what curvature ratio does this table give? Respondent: 1.03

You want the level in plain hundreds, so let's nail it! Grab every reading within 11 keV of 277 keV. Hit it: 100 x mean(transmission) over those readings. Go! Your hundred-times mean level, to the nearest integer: 6829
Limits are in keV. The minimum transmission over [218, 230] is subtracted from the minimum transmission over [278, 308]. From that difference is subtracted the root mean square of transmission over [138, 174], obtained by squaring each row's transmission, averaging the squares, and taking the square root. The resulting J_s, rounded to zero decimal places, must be -72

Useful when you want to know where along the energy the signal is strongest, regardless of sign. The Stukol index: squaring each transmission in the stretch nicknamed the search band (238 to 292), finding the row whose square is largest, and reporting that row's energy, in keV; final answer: 265.0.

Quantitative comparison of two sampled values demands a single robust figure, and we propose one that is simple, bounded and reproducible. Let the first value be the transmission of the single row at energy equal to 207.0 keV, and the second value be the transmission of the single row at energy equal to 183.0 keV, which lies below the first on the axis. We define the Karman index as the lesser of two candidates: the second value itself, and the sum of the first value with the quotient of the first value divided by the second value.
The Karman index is 68.3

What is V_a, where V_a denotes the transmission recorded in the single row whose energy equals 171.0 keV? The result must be 68.86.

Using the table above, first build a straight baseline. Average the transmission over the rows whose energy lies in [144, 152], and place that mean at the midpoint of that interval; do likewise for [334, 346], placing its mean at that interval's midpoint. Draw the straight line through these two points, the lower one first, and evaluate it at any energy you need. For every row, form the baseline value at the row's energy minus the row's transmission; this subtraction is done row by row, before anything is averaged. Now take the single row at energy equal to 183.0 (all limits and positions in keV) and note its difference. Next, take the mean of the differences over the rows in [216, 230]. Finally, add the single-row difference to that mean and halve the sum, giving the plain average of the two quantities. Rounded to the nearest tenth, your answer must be -1.5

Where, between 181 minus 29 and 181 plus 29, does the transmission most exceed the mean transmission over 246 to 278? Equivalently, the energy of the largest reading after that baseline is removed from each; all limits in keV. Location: 179.0 keV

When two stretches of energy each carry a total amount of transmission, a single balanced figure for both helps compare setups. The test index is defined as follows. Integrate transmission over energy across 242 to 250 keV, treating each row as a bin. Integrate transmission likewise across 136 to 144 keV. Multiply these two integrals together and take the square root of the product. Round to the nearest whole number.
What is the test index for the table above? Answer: 555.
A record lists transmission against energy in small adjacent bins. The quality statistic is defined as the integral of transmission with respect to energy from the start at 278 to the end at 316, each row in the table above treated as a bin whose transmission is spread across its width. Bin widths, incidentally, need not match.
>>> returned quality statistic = 2463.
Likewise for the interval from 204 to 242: 2589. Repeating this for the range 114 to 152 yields 2600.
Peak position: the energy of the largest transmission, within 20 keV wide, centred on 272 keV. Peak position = 265.0 keV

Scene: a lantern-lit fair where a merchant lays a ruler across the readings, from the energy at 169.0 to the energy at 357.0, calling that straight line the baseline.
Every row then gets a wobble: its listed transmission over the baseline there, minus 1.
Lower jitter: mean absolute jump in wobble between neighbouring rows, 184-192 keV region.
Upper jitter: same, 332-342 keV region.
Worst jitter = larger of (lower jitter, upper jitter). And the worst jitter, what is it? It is 0.020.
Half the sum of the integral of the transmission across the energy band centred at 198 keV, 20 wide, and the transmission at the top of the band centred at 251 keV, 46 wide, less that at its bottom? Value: 680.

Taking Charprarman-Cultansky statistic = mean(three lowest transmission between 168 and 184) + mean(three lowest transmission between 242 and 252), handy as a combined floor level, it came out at 138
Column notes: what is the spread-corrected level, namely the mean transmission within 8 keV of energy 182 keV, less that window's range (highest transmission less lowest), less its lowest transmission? -0.8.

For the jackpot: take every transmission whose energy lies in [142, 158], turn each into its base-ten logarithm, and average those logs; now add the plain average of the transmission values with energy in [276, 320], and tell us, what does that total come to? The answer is 67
